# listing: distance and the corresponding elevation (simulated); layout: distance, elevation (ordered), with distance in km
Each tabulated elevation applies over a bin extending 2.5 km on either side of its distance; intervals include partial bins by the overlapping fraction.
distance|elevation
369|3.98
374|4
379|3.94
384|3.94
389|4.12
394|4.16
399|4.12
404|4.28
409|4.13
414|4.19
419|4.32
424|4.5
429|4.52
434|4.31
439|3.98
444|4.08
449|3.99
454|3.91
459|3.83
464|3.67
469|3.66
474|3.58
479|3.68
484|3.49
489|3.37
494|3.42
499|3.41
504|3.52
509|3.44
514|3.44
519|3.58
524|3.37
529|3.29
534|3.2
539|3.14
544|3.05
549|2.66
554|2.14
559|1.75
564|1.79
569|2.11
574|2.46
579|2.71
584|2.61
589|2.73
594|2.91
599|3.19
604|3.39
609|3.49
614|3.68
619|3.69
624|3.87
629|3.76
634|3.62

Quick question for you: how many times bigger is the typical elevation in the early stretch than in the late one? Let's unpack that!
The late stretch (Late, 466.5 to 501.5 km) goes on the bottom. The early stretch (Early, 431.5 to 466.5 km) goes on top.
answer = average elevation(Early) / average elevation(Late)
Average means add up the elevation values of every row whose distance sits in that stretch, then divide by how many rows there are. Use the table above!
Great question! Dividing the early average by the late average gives 1.13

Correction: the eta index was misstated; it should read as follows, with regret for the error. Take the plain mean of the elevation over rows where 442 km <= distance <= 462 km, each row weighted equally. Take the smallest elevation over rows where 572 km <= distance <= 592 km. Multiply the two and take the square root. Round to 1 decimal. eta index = 3.1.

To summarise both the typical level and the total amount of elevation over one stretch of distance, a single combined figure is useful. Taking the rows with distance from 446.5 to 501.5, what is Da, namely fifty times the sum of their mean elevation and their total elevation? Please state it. 2182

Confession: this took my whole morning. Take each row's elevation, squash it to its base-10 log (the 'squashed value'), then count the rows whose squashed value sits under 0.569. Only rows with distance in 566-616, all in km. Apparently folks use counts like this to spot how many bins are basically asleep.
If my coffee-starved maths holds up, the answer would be 10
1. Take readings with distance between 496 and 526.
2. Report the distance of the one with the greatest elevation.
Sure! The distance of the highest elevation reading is 519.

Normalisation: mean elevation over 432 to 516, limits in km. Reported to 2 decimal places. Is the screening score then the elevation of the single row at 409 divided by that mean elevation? 1.12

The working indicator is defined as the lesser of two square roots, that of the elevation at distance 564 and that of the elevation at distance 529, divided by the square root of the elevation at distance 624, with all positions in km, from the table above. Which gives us 0.68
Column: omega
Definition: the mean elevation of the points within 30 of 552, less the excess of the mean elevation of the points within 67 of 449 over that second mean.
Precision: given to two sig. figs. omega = 1.4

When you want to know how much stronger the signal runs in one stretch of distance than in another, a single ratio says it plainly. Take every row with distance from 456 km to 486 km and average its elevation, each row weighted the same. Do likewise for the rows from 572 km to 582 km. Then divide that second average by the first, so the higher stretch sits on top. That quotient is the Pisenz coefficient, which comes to 0.71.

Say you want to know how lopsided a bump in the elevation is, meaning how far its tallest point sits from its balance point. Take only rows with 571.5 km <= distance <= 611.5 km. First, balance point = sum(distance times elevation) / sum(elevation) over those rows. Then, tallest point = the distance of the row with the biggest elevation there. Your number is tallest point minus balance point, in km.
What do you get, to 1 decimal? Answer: 16.2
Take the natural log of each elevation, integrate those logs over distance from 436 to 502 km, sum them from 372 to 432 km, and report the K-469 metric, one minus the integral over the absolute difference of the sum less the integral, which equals -0.25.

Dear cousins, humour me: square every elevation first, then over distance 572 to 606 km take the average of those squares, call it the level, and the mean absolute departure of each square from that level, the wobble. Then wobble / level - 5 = -4.81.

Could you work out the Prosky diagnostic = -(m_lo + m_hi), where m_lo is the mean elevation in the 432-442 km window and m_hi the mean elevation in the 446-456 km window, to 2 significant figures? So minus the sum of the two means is -8.1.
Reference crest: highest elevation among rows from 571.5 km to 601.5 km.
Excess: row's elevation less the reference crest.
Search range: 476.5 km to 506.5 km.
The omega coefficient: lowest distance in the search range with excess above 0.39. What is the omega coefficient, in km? 479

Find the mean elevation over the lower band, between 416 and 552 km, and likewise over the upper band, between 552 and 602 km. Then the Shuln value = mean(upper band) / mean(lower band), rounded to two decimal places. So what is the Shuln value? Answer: 0.67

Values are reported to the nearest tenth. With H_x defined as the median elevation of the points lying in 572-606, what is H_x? 2.7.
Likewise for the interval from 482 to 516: 3.4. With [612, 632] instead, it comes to 3.7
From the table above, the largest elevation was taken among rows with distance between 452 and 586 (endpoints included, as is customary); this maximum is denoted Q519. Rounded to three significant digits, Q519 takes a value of 3.91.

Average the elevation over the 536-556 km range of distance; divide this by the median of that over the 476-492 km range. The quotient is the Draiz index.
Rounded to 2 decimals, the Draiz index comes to 0.79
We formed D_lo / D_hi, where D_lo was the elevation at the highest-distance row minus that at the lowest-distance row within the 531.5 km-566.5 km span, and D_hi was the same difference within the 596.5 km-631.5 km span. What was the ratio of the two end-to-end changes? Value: -2.5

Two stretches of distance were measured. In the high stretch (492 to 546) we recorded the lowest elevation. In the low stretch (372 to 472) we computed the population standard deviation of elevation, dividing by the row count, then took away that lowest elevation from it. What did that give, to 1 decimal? -2.8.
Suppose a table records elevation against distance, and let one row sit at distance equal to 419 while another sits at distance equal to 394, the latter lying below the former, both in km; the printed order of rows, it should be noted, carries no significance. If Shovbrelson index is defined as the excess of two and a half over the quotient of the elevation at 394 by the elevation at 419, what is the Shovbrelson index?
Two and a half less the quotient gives 1.5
